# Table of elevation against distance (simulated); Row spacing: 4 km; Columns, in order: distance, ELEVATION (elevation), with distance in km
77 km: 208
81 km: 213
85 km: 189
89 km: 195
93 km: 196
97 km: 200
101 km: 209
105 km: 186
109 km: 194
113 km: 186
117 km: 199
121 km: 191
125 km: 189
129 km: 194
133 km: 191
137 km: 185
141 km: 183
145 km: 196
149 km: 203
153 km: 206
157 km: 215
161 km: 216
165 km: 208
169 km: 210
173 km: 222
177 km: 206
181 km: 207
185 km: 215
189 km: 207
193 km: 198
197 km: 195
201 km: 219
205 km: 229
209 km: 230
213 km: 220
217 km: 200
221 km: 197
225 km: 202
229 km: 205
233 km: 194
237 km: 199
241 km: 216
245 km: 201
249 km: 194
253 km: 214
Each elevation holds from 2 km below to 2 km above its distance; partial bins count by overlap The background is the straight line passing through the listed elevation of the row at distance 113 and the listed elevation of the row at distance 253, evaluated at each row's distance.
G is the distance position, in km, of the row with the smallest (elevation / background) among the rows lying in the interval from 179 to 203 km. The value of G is 197 km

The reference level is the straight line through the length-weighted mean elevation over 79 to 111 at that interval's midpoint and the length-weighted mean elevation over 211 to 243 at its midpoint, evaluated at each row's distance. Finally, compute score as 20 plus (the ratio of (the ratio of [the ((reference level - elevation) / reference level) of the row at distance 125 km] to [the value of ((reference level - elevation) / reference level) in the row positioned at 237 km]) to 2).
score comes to 20.9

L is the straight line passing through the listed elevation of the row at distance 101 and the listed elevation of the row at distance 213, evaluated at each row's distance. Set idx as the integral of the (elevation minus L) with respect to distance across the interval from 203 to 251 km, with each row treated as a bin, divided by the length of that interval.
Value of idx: -14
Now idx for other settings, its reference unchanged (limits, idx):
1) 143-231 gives -8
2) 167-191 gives -5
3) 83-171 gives -14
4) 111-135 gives -19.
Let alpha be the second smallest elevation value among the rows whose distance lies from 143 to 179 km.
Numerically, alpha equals 203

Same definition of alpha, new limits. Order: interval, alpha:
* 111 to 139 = 186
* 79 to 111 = 189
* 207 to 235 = 197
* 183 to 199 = 198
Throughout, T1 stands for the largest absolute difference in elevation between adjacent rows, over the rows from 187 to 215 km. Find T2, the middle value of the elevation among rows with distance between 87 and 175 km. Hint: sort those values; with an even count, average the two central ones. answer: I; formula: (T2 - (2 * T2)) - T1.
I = -220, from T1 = 24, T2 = 196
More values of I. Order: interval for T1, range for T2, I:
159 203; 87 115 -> -219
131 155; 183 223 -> -224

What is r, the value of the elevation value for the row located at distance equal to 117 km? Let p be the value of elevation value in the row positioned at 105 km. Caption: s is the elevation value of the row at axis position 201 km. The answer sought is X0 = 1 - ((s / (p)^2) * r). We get -0.26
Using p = 186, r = 199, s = 219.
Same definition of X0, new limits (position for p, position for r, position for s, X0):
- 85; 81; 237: -0.19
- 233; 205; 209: -0.40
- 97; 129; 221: 0.04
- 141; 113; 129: -0.08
